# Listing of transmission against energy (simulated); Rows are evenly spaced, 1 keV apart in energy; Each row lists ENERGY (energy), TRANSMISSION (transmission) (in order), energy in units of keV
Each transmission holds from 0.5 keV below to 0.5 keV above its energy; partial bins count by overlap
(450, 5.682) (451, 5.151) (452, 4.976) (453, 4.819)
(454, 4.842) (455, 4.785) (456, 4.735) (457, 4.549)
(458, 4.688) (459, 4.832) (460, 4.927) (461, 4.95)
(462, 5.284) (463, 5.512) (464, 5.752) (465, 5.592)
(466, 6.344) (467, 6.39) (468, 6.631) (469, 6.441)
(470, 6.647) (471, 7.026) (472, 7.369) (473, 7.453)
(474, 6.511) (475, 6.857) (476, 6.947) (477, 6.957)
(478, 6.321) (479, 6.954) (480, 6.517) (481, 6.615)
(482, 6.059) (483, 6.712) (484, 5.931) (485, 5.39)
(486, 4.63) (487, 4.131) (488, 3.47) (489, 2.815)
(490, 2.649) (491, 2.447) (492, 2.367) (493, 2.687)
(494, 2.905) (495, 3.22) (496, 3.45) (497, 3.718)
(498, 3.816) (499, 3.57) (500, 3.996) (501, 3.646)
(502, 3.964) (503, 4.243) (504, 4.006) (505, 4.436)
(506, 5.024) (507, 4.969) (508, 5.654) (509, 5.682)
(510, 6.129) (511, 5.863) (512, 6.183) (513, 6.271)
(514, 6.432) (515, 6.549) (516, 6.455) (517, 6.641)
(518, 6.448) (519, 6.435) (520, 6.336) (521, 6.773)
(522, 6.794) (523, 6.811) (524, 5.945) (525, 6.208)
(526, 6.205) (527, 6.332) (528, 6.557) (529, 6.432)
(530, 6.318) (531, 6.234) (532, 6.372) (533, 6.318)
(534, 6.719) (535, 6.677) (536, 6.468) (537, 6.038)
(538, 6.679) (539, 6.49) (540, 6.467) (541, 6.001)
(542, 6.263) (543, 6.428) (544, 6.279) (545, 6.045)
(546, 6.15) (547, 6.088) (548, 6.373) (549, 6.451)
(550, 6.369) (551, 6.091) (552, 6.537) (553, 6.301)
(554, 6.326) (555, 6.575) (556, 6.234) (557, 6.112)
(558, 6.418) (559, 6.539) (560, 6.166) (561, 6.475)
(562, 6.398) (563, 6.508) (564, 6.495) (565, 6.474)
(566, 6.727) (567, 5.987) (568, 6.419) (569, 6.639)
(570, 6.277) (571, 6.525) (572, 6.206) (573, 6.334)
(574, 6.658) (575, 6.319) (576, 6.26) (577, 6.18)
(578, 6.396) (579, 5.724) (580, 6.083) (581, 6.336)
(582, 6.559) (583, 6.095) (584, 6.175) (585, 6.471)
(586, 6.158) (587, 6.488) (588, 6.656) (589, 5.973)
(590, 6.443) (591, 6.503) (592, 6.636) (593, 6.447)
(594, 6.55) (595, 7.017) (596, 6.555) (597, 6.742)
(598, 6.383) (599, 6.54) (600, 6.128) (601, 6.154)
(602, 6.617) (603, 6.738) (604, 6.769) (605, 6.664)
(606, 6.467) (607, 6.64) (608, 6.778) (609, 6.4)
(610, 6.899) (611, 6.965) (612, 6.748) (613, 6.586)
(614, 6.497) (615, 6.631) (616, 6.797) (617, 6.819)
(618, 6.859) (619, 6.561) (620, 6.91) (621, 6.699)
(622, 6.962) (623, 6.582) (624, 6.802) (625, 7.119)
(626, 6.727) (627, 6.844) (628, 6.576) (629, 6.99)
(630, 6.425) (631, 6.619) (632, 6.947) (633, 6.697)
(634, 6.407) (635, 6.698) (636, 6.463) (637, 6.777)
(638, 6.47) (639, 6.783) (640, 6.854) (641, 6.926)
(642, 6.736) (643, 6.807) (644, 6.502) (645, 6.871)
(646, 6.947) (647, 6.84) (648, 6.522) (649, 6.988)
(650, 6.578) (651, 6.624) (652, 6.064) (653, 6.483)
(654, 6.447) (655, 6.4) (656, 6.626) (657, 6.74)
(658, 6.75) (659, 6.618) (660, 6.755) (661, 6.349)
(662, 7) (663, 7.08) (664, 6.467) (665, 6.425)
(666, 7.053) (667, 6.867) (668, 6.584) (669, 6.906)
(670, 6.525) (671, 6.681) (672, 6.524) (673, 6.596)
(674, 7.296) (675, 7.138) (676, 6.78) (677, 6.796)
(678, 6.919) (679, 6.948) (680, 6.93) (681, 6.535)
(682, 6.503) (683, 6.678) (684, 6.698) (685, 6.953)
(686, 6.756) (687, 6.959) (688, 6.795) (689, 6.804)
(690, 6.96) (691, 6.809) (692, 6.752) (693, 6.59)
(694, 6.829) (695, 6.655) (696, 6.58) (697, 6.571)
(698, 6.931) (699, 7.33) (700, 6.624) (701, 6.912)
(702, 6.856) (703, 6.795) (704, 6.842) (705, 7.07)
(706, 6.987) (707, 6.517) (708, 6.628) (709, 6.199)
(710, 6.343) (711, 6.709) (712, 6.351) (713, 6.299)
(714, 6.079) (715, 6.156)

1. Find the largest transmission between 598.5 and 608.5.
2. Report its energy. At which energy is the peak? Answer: 608 keV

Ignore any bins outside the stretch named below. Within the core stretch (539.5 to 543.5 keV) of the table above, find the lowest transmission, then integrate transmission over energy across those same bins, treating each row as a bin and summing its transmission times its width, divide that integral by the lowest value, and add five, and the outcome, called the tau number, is 9.19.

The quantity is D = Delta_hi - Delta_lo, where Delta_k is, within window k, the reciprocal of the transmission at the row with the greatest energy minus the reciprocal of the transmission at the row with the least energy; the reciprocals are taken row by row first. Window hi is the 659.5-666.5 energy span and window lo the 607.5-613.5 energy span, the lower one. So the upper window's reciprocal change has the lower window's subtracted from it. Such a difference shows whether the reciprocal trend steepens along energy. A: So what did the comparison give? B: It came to -0.011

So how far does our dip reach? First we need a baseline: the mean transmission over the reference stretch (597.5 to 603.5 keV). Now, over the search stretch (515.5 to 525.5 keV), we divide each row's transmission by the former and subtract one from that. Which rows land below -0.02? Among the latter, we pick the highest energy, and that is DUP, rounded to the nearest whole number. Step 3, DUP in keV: 525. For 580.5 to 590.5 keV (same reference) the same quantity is 589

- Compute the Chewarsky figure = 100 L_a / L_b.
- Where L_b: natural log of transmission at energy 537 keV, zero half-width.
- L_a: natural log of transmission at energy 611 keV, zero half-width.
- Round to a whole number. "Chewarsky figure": 108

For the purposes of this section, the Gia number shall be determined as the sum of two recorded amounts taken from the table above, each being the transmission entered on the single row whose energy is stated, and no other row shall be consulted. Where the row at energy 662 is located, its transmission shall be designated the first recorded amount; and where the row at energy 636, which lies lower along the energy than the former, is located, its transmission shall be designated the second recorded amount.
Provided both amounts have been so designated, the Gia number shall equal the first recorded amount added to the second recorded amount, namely 13.5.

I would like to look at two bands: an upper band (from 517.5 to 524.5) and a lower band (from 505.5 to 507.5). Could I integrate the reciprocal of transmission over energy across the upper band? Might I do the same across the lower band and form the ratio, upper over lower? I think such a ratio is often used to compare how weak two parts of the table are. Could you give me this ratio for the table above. 2.7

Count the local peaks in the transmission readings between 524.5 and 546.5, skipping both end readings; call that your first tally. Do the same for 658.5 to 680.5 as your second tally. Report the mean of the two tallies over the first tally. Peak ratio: 1.20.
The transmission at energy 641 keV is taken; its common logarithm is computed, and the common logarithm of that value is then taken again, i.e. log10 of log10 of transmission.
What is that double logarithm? -0.075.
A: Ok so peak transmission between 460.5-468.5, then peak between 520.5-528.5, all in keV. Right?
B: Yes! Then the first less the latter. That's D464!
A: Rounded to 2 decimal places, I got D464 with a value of -0.18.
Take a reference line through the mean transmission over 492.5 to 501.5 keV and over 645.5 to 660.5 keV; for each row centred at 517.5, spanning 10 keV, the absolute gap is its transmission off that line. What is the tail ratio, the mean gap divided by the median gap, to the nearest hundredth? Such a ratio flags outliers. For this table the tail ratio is 1.01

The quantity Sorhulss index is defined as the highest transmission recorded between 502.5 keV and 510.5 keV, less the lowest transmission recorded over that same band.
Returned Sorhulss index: 2.12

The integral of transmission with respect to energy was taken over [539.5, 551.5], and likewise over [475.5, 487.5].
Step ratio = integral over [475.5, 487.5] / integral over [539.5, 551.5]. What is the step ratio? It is 0.975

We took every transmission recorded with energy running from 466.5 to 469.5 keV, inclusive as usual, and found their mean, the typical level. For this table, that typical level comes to 6.49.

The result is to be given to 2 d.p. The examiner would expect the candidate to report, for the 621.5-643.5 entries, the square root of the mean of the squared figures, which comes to 6.74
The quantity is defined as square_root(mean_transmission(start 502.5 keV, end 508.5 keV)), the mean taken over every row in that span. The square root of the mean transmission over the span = 2.17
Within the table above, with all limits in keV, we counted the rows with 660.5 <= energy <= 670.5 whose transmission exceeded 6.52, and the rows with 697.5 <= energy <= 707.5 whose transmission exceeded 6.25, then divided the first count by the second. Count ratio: 0.70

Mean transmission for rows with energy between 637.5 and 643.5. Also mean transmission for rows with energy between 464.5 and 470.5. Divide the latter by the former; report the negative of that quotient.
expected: -0.94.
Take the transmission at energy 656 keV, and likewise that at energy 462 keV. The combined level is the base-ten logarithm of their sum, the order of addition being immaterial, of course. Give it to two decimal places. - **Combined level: 1.08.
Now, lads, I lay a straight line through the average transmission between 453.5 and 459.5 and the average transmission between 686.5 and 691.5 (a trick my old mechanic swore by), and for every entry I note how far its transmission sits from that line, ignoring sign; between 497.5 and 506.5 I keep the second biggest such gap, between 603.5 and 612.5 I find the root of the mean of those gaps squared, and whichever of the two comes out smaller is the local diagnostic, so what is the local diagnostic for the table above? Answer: 0.60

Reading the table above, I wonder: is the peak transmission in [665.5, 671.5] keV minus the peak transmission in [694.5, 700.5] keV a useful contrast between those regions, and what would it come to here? -0.3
